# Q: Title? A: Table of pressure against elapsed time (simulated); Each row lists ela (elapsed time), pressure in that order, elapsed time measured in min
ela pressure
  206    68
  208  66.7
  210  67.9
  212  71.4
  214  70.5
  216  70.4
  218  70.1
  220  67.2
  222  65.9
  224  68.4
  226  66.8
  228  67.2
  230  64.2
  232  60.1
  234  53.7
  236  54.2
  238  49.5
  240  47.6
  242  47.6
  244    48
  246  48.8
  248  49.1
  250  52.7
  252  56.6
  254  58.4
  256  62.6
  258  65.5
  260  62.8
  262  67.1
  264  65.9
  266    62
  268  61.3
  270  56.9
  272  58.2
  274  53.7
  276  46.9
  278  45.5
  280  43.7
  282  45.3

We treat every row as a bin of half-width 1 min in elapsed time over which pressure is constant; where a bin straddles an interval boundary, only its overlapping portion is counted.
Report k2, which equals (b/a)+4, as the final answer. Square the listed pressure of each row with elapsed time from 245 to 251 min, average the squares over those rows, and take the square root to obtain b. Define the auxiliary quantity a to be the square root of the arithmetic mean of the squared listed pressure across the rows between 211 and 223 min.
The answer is 4.73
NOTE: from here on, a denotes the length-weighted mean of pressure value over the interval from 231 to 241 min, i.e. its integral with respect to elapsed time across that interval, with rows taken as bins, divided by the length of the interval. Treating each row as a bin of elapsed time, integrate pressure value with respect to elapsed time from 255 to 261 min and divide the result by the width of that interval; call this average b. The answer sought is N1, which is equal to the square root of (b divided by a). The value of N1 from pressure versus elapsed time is 1.10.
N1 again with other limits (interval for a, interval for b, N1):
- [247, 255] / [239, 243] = 0.94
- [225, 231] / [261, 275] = 0.96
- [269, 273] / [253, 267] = 1.05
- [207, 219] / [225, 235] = 0.95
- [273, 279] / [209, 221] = 1.20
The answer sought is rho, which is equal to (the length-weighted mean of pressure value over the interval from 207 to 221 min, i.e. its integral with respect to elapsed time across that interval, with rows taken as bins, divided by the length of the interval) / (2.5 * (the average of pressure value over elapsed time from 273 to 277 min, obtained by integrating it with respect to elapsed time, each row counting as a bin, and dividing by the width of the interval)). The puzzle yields 0.55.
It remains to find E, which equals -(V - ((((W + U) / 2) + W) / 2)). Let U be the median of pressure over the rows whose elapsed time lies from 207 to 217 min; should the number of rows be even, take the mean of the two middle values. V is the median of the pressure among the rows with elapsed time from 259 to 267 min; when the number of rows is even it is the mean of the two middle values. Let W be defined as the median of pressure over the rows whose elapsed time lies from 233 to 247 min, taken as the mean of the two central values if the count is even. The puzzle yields -10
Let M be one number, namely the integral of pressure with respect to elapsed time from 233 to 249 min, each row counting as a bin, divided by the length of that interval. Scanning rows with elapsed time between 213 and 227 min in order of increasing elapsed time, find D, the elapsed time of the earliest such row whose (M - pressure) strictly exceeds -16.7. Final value 222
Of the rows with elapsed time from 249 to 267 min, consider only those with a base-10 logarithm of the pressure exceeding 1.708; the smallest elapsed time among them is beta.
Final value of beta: 250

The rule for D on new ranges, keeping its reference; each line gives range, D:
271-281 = 272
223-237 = 230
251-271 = 252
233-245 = 234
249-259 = 250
